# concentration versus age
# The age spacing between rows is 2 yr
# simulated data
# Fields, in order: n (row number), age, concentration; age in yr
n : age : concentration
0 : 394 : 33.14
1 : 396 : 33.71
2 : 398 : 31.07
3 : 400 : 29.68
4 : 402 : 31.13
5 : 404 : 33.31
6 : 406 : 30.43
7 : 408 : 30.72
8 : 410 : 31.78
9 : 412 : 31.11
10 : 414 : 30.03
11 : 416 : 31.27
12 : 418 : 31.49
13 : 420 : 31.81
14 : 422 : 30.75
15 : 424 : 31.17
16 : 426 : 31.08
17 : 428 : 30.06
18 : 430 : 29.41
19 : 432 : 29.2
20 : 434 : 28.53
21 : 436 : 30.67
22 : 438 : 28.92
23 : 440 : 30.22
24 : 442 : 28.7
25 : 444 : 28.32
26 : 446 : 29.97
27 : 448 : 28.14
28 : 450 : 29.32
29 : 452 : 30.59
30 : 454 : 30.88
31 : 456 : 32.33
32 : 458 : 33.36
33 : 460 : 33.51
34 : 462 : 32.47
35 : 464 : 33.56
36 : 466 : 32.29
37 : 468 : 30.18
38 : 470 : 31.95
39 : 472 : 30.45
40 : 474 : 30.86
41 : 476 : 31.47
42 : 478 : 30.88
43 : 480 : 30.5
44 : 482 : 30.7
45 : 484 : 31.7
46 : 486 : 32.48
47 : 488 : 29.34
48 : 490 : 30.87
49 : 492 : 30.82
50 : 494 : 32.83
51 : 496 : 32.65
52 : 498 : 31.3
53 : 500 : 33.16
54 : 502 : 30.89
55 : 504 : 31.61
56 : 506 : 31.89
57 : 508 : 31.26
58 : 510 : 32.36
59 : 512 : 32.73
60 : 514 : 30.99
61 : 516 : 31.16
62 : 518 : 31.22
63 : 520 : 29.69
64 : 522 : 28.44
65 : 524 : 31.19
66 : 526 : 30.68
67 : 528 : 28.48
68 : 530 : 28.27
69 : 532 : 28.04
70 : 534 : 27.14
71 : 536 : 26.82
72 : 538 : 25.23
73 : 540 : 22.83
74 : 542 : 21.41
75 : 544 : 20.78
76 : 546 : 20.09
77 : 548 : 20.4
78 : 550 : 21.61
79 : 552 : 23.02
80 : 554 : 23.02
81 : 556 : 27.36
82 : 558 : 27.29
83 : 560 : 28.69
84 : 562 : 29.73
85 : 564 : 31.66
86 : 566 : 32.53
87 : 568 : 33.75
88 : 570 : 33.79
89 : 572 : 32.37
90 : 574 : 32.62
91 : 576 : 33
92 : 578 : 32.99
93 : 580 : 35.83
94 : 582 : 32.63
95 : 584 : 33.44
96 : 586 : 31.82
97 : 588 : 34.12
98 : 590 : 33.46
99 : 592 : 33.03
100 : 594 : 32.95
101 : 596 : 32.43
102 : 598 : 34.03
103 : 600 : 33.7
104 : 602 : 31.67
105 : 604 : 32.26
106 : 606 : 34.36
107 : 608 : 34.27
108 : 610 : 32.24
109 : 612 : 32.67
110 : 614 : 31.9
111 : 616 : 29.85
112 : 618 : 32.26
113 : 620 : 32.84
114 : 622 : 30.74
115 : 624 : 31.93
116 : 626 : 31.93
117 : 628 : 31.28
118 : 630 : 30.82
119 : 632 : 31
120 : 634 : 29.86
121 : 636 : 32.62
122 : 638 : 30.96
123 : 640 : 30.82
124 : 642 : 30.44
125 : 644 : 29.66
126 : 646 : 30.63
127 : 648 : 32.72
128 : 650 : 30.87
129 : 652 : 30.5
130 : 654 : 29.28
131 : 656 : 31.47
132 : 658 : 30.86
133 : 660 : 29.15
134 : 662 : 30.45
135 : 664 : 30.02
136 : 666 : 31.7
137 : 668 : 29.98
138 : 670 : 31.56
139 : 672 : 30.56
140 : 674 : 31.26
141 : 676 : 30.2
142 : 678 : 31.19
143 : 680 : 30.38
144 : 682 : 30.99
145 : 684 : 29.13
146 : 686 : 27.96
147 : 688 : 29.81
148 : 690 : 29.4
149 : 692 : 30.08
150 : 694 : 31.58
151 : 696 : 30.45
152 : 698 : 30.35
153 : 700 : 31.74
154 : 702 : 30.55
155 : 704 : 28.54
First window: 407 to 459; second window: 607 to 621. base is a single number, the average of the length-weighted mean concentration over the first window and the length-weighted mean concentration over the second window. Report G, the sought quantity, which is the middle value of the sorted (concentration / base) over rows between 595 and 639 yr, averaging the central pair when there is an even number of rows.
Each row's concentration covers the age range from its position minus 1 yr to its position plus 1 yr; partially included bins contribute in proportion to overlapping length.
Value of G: 1.02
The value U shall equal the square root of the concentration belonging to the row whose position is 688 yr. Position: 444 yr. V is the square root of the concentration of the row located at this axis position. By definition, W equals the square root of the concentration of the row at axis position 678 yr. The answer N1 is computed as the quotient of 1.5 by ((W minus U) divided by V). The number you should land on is 64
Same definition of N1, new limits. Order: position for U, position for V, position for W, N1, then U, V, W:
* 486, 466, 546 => -7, 5.70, 5.68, 4.48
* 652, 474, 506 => 67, 5.52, 5.56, 5.65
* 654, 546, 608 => 15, 5.41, 4.48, 5.85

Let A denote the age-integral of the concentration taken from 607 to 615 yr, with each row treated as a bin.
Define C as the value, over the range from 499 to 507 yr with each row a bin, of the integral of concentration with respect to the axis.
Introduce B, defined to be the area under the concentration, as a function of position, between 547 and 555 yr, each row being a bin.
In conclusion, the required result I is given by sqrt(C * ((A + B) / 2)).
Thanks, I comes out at 236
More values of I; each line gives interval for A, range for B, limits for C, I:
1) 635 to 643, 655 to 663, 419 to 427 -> 248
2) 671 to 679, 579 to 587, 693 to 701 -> 253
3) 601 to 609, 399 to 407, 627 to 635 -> 251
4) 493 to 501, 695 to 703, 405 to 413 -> 251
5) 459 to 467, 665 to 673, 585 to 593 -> 260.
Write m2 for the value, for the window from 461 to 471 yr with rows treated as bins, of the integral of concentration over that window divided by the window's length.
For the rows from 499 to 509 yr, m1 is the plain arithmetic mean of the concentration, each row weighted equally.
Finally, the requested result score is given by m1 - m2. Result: -0.3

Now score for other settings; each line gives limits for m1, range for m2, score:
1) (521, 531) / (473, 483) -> -1.5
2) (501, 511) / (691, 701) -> 0.8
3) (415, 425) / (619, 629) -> -0.4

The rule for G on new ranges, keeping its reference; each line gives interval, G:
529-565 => 0.83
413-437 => 0.98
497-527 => 1.00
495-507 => 1.01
